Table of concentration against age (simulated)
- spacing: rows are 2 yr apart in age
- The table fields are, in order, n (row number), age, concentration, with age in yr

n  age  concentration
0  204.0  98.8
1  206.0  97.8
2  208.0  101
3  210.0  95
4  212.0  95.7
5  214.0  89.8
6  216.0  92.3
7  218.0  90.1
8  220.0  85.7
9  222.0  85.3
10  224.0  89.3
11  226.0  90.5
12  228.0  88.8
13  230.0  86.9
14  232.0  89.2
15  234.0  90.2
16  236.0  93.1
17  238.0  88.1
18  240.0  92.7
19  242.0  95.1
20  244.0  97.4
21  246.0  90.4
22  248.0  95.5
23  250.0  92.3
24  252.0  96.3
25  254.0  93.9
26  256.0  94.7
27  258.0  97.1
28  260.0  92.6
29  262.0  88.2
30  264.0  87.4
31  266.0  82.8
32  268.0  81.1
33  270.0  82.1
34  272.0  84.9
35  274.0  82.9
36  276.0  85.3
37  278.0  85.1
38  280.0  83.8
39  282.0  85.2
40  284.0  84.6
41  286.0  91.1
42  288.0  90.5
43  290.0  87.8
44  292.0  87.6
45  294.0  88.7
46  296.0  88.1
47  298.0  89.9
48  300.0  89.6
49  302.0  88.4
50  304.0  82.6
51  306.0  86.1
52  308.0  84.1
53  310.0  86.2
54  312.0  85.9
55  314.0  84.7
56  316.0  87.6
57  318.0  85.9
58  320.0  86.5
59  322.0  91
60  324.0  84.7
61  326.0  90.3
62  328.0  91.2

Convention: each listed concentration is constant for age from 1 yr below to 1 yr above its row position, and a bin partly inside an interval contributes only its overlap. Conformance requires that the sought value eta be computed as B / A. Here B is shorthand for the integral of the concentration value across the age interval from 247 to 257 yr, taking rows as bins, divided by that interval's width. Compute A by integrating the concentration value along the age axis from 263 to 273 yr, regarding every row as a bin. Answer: 0.113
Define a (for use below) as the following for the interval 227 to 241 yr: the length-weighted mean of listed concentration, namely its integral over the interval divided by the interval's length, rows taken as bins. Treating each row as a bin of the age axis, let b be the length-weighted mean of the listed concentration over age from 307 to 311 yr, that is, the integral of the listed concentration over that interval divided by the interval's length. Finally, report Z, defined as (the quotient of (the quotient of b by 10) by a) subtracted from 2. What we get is 1.91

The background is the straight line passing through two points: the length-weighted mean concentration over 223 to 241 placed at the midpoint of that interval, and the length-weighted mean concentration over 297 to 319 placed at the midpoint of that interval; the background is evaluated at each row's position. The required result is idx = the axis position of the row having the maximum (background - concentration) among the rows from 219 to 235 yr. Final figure 222.0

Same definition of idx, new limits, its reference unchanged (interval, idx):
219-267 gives 266.0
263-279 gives 268.0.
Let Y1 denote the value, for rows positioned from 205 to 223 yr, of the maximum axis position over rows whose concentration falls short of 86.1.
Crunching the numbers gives 222.0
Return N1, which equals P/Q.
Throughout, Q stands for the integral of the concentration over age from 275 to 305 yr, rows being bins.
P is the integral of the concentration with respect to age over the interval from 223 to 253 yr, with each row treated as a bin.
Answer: 1.05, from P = 2752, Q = 2617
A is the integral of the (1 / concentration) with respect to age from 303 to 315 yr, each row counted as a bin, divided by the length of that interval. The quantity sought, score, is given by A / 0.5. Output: 0.0236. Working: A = 0.0118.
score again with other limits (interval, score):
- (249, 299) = 0.0227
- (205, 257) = 0.0217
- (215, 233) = 0.0226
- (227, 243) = 0.0221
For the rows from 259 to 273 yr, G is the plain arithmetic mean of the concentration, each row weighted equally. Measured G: 85.6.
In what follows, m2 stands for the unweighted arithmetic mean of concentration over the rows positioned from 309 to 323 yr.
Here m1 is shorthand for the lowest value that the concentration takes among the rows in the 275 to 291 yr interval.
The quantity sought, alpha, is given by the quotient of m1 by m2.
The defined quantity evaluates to 0.97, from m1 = 83.8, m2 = 86.8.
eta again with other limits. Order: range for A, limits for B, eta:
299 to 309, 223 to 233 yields 0.103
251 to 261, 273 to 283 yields 0.089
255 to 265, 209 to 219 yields 0.101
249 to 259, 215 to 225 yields 0.093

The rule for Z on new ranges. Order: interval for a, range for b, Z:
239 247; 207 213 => 1.90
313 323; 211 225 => 1.90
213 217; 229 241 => 1.90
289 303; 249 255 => 1.89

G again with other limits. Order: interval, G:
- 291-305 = 87.8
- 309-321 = 86.1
